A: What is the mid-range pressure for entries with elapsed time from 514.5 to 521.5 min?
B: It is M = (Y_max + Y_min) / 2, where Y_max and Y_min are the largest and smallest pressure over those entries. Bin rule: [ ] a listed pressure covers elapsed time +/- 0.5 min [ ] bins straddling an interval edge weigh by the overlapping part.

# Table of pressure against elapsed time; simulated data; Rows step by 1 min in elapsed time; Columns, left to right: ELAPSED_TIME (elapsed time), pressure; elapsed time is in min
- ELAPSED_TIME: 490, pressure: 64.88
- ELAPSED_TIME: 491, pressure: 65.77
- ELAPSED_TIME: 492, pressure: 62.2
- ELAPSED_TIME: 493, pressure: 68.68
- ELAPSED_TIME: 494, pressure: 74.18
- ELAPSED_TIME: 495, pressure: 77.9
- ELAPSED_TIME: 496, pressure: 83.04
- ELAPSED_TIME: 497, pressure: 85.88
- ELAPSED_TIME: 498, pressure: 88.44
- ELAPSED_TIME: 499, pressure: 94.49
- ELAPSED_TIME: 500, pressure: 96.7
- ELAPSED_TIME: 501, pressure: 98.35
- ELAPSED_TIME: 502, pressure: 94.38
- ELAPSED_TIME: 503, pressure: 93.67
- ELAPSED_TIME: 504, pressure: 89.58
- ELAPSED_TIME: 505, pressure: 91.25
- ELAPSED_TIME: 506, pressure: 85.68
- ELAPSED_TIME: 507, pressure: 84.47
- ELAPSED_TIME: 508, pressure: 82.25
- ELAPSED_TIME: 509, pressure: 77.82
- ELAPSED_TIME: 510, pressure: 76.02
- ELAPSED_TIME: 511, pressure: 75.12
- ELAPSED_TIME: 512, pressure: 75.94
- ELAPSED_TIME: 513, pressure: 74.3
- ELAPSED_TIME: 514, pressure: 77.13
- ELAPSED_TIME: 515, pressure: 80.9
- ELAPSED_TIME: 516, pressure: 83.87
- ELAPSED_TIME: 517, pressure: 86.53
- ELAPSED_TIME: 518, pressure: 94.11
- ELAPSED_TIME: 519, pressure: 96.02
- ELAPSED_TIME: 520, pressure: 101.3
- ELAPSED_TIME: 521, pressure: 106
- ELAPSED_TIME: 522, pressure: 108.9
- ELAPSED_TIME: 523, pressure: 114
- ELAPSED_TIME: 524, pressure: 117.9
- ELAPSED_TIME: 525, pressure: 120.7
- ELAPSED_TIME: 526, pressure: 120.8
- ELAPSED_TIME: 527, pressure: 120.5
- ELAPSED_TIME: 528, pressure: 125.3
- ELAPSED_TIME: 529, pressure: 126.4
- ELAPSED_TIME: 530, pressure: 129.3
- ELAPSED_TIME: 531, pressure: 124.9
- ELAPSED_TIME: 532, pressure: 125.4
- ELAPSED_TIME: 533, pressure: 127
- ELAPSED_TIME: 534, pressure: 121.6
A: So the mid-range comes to 93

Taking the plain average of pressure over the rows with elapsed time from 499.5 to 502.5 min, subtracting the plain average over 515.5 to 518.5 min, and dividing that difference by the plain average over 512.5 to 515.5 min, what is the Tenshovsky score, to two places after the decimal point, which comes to 0.11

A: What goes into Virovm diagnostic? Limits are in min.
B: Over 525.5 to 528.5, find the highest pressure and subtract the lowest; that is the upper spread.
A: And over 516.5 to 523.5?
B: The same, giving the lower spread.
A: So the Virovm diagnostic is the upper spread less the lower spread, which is -23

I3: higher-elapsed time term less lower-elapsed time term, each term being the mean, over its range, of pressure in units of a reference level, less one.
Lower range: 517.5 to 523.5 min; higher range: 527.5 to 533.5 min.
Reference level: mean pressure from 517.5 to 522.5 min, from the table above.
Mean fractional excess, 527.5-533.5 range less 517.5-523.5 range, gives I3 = 0.2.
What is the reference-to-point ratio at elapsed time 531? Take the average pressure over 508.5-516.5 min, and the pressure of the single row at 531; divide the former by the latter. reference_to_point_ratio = 0.62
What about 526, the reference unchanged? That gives 0.64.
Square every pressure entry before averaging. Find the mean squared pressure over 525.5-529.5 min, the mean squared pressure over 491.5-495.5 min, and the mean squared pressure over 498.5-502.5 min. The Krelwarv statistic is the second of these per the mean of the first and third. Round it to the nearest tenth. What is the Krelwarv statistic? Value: 0.4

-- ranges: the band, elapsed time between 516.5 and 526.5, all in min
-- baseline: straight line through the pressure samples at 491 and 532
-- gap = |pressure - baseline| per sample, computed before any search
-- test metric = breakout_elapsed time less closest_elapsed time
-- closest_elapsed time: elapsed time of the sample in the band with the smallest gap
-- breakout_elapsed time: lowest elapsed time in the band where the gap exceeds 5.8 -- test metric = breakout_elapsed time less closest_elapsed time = -6 min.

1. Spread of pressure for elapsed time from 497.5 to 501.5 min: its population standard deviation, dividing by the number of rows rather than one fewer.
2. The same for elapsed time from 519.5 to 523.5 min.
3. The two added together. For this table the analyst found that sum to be 8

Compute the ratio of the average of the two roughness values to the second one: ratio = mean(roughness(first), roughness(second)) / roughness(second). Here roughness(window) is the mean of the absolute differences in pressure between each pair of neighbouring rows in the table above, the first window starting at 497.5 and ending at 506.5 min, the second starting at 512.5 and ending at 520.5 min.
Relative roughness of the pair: 0.92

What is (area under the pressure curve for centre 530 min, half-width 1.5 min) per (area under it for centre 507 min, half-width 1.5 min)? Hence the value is 1.5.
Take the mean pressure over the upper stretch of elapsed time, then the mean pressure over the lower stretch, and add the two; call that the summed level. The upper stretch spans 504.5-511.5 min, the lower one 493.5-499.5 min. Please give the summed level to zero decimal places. 166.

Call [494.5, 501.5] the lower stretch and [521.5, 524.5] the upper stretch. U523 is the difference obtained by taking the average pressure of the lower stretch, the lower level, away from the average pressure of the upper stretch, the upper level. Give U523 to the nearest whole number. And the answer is 24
